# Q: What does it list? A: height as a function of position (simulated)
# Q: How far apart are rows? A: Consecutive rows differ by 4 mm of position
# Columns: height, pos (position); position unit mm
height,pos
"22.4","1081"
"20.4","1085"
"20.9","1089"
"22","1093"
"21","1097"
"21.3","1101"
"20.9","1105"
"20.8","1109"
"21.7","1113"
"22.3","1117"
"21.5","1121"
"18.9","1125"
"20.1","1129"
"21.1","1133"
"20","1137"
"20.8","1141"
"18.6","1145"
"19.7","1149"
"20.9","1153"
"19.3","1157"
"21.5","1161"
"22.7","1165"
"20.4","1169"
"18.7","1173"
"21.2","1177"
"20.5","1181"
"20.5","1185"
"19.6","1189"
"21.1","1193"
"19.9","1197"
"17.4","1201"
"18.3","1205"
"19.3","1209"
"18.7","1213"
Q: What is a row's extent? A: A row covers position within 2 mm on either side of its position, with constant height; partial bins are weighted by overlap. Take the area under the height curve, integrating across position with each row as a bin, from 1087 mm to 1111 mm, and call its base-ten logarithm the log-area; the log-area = 2.71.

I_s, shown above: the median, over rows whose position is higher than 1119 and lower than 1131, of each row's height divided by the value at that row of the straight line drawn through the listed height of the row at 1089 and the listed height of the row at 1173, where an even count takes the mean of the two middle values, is 1.01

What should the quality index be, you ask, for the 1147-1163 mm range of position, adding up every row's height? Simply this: 81.4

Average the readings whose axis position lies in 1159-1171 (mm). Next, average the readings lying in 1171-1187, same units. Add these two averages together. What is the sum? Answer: 41.8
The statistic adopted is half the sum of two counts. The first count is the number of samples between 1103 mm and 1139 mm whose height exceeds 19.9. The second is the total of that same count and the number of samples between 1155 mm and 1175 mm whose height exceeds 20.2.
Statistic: 9.5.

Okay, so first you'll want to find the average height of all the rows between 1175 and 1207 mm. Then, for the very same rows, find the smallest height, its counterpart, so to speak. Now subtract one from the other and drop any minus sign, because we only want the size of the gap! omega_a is 2.4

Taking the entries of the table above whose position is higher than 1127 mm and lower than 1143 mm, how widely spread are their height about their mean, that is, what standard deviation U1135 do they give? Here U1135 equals 0.5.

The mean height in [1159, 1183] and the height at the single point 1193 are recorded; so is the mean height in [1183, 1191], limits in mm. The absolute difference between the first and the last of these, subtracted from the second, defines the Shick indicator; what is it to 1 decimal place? 20.3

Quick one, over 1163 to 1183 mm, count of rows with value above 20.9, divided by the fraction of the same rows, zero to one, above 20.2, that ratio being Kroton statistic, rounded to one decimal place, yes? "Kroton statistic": 2.5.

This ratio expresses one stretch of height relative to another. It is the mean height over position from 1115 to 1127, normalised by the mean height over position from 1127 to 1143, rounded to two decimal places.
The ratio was 1.02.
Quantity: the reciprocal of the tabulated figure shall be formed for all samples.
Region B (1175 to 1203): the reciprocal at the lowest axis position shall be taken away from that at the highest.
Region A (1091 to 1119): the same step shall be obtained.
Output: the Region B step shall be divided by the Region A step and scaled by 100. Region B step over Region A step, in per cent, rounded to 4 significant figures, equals -1685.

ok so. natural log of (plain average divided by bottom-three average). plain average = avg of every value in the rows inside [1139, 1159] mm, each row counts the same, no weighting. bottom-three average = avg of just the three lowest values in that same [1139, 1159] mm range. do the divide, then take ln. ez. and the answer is 0.034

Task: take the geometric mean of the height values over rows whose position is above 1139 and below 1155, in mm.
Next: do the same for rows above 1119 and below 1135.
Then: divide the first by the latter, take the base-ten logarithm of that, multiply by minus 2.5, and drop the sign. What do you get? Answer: 0.021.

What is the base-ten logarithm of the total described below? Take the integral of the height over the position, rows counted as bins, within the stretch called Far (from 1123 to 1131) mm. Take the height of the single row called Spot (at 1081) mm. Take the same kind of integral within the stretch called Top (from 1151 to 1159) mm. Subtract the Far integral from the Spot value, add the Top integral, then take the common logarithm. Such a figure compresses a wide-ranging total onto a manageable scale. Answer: 1.43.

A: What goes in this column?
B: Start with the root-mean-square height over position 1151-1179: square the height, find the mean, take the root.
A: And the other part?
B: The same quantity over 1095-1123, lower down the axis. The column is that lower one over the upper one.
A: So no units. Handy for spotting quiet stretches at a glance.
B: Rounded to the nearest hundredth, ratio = 1.03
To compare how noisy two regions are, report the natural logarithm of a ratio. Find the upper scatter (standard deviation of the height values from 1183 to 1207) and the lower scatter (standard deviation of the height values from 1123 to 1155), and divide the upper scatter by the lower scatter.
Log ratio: 0.4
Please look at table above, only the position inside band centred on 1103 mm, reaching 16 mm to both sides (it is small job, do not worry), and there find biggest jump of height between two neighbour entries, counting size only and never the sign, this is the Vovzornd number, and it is 1.1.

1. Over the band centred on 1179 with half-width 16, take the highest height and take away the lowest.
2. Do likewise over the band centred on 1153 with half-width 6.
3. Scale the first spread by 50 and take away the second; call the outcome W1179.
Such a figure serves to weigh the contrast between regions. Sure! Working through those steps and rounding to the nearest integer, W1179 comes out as 198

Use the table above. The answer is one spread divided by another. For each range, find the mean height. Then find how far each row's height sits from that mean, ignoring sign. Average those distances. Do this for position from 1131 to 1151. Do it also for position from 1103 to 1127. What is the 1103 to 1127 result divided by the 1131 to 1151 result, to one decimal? 1.1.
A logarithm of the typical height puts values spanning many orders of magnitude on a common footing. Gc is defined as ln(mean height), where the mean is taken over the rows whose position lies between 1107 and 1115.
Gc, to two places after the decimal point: 3.06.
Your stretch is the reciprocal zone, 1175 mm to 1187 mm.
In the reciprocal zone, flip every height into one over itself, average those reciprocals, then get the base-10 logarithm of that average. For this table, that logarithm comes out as -1.32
